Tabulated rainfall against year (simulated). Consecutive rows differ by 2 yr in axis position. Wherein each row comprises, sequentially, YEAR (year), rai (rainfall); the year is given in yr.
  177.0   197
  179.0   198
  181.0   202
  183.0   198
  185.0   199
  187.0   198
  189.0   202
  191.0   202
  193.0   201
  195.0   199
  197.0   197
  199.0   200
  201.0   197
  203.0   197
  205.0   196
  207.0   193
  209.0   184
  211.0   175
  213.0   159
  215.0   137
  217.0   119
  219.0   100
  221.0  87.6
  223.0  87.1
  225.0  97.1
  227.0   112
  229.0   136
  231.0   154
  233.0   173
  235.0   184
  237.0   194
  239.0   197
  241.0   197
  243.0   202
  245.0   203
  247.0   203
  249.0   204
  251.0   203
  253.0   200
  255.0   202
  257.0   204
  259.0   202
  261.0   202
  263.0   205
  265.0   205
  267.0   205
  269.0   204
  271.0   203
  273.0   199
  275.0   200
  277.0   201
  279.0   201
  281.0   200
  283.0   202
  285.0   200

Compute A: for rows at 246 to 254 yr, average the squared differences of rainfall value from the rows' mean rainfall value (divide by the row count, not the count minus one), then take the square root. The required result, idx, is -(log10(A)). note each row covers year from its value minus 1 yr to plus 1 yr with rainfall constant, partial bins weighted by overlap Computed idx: -0.18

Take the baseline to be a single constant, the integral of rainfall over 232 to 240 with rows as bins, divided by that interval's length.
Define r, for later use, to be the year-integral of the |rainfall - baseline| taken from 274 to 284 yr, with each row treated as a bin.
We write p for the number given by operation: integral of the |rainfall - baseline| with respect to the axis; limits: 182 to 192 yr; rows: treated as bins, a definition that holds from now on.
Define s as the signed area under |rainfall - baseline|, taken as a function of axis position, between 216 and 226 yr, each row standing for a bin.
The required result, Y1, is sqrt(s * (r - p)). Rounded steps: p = 128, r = 138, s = 888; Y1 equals 94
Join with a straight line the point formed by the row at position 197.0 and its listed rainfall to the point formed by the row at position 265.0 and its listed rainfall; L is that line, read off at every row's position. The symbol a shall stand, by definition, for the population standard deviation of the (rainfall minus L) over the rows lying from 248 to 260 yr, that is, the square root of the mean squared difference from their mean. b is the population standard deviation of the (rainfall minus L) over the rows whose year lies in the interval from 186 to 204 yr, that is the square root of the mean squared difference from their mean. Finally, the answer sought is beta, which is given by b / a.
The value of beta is 2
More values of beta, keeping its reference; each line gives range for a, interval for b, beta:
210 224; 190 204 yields 0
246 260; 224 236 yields 21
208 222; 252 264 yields 0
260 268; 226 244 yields 26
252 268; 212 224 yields 20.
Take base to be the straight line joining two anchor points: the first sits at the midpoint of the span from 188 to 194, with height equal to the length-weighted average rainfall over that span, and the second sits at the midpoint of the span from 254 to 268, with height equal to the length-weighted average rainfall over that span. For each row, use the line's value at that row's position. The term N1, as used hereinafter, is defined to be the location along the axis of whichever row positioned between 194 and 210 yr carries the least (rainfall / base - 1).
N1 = 209.0 yr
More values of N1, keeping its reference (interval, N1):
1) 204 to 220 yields 219.0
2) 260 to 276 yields 273.0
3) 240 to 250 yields 241.0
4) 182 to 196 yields 187.0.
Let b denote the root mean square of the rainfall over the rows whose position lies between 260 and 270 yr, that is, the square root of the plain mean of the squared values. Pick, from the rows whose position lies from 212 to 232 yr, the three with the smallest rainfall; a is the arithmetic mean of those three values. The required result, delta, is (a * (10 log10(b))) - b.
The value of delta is 1889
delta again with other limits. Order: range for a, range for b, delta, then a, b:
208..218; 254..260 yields 2988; 138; 203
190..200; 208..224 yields 4103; 199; 136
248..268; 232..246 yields 4409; 201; 193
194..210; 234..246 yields 4183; 191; 196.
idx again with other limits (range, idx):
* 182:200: -0.23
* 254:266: -0.14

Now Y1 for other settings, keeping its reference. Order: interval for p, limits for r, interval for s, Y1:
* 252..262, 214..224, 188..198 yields 295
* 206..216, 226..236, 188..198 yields 143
